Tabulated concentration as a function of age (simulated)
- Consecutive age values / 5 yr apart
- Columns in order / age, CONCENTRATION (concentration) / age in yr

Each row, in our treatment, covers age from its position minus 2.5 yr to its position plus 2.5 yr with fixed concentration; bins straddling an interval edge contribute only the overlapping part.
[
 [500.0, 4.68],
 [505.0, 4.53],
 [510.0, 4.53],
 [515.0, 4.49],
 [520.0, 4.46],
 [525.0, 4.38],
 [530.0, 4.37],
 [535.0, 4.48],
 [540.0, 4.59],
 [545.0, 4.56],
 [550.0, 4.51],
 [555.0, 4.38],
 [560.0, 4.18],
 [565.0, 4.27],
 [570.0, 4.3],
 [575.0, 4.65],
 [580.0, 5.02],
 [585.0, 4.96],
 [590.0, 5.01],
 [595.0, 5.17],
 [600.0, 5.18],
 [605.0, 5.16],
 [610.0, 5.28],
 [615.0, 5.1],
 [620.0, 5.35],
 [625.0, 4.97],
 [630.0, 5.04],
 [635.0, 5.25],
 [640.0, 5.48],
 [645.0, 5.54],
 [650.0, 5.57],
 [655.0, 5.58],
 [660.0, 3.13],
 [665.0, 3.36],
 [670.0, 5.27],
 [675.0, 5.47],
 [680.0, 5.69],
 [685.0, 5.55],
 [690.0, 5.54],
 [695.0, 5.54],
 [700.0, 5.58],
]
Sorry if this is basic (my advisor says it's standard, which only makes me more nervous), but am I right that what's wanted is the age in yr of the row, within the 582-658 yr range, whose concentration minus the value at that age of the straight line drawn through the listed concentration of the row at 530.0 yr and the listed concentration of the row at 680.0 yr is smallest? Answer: 625.0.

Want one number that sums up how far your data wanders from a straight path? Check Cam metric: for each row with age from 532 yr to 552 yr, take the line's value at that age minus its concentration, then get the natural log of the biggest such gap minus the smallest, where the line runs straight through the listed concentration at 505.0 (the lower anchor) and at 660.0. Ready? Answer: -1.8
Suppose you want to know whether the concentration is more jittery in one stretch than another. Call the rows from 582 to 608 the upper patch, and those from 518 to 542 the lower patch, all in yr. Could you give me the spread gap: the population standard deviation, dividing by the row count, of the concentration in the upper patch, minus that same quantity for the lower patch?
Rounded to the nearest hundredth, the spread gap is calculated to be 0.01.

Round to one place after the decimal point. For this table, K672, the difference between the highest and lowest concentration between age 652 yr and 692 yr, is 2.6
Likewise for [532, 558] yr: 0.2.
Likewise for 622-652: 0.6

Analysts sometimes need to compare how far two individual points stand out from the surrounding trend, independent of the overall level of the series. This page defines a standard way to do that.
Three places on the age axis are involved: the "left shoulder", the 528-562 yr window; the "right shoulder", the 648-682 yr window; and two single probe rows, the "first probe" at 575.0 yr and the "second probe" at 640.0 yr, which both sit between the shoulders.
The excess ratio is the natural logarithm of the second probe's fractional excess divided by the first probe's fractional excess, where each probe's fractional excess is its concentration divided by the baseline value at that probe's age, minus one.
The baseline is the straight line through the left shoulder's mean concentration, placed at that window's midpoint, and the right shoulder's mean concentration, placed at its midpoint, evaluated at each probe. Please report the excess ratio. 1.86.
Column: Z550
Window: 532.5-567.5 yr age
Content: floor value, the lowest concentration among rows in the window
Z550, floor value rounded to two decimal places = 4.18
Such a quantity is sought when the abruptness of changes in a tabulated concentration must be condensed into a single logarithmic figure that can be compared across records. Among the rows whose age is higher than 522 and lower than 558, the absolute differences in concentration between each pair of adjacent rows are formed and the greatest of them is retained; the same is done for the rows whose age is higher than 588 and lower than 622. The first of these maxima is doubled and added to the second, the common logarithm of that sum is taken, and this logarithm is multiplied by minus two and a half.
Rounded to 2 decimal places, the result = 0.73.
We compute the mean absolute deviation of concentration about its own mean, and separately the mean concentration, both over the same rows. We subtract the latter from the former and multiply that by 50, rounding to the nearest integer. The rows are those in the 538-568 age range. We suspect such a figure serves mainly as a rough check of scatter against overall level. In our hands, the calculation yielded -214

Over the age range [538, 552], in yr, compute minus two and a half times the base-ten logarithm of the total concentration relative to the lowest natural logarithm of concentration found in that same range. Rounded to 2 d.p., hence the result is -2.39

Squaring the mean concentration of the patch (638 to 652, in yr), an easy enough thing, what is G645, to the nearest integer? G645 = 31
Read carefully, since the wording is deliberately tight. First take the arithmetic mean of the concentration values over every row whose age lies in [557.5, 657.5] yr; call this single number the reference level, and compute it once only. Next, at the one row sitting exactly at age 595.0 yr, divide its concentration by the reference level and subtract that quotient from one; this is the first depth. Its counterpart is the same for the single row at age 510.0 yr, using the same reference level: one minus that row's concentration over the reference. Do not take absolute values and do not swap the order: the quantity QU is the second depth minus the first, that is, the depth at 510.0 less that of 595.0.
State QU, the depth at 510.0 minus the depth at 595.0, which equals 0.13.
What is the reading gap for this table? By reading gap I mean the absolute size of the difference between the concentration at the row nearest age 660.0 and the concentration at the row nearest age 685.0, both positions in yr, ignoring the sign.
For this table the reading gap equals 2.4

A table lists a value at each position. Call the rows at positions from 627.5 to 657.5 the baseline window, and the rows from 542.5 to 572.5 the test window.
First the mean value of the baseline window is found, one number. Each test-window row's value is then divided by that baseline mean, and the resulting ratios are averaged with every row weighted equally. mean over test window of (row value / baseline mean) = 0.81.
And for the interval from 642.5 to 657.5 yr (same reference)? 1.03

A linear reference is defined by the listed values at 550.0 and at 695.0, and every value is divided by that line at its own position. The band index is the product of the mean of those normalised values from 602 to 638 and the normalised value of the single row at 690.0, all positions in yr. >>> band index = 1.04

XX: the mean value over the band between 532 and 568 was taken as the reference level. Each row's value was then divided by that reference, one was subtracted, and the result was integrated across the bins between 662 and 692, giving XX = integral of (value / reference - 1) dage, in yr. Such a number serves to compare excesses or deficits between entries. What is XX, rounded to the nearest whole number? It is 5 yr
